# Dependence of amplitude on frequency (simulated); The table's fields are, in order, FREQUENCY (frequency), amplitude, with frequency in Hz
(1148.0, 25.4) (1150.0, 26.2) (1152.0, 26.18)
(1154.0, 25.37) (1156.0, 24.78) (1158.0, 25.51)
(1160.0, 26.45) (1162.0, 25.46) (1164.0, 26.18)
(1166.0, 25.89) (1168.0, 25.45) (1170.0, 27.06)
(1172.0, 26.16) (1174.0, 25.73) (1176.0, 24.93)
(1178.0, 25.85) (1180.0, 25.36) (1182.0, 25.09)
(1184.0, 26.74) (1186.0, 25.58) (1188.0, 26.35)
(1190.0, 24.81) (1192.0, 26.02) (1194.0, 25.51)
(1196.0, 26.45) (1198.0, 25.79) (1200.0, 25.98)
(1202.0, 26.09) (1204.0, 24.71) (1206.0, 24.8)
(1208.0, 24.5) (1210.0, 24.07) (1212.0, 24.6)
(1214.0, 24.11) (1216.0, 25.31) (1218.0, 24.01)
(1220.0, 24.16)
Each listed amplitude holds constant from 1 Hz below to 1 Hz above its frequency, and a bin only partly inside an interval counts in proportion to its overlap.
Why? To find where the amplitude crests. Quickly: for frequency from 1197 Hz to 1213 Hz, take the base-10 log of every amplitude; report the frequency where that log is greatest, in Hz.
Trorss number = 1202.0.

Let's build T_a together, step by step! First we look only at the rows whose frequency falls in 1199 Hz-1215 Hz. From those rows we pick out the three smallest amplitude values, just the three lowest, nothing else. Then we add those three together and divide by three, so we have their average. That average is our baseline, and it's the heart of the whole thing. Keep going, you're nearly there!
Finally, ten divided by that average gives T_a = 0.413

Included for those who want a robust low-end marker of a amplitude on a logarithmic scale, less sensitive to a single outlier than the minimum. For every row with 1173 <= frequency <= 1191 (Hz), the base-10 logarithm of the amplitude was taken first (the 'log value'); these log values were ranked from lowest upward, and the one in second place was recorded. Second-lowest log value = 1.40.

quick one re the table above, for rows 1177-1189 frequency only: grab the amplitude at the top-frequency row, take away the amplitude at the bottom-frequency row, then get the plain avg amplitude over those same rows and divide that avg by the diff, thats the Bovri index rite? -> 52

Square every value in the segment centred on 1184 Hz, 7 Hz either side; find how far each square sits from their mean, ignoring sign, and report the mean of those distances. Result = 27.9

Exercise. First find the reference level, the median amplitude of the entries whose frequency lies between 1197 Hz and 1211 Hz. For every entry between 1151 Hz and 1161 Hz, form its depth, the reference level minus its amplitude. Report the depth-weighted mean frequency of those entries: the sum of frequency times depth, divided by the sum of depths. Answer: 1156.3 Hz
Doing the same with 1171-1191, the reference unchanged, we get 1180.7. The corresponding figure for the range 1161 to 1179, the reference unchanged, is 1169.6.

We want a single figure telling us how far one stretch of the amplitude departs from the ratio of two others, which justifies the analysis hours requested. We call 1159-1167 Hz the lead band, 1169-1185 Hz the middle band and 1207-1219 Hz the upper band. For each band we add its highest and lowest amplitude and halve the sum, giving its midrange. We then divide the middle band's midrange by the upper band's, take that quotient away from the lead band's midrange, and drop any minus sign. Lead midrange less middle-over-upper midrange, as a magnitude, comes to 24.9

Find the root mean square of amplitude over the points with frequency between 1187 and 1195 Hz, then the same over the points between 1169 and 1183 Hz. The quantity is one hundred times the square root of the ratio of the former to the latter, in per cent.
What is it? 99.9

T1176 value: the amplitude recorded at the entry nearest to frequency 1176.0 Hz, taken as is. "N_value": 24.93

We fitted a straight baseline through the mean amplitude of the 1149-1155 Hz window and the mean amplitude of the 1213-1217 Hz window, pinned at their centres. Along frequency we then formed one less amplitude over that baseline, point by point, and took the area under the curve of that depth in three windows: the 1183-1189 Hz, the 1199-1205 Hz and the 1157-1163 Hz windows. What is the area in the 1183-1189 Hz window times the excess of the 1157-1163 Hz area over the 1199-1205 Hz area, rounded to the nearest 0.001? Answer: -0.032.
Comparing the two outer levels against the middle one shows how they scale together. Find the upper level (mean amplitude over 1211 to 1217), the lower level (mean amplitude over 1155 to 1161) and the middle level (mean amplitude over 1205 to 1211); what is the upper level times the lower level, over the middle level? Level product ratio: 25.8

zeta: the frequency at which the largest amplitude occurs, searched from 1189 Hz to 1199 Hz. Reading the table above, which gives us 1196.0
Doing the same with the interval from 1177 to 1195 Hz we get 1184.0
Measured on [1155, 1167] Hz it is 1160.0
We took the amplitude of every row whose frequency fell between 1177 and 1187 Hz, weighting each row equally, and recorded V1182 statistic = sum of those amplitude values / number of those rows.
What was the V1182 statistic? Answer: 25.7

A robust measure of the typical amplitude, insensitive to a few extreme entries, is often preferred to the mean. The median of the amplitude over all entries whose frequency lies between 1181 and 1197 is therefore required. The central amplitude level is 25.8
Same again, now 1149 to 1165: 25.8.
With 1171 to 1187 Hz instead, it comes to 25.7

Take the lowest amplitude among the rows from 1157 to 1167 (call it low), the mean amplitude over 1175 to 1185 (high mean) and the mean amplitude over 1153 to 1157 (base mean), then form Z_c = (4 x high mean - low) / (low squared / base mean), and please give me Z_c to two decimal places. 2.98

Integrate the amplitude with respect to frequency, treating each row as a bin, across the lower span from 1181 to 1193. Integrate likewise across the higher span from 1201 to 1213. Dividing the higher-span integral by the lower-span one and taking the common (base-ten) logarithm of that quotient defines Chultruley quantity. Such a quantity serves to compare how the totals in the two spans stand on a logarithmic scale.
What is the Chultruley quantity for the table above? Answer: -0.0167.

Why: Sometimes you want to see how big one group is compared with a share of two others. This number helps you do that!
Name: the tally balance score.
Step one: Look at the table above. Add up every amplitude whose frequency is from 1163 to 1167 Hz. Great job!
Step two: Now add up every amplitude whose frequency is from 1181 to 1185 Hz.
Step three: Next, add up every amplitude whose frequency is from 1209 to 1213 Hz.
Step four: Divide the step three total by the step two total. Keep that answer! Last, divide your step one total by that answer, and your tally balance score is 55.5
